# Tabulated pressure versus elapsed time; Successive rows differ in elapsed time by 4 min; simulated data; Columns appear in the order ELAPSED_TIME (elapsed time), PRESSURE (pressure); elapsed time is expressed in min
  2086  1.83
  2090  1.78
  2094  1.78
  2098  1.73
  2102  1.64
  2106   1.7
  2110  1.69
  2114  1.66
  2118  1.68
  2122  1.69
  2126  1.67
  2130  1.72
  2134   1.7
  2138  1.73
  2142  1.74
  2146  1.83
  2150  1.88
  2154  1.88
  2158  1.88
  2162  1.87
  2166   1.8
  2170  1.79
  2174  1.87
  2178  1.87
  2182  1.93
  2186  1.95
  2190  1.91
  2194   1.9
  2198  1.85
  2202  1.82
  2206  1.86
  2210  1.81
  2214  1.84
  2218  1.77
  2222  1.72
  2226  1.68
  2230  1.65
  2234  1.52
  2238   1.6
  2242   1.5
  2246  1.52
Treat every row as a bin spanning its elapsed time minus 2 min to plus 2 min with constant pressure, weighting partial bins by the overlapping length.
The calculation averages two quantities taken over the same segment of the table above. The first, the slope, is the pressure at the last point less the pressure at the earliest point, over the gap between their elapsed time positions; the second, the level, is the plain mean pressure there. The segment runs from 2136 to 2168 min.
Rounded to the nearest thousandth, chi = 0.914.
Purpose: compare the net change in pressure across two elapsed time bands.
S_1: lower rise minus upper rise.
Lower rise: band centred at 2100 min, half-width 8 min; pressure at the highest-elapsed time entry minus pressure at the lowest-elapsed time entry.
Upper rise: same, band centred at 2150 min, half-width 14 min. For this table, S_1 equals -0.22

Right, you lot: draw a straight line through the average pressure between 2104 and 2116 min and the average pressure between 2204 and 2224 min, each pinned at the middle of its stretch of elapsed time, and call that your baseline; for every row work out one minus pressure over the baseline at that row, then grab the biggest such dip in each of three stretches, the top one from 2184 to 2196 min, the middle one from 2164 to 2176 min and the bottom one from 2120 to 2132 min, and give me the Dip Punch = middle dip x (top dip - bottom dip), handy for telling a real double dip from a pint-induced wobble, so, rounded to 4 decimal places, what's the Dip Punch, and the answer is 0.0020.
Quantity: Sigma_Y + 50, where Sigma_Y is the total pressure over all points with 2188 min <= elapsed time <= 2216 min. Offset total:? 63.0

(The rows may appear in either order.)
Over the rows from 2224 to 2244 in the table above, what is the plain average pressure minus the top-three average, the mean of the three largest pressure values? -0.053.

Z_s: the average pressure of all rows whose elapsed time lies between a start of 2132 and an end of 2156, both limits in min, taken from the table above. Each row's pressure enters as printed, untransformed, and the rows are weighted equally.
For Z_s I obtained 1.79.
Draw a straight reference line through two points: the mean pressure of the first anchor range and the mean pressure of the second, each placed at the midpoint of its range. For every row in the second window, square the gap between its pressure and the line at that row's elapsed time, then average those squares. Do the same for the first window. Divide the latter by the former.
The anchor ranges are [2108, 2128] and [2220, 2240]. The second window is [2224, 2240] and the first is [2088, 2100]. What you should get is 1.6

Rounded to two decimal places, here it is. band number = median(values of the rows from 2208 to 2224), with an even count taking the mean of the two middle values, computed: 1.79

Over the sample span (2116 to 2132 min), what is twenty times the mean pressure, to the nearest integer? 34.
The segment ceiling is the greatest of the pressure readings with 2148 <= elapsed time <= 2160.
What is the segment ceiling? 1.88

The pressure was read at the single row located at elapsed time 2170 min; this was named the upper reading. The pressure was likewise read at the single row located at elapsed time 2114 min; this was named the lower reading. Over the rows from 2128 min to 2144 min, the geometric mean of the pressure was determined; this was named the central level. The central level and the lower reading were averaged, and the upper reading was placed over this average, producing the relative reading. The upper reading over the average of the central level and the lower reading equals 1.06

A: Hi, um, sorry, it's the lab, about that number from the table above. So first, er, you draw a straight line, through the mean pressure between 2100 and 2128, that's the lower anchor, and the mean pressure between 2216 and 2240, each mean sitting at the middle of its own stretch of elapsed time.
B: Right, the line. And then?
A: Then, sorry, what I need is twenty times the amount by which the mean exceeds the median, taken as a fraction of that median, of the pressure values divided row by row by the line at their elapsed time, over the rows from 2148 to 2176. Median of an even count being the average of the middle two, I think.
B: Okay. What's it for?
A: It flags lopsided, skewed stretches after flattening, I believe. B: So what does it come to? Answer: -0.21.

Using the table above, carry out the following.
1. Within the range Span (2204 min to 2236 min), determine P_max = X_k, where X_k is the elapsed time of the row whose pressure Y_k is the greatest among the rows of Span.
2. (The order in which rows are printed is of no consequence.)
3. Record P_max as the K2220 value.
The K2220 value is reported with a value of 2206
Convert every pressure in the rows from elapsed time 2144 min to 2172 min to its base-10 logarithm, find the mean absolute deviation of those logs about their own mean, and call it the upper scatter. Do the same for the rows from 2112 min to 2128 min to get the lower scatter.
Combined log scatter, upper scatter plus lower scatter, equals 0.011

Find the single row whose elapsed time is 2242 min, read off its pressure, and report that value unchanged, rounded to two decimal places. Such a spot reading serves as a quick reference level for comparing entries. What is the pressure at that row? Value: 1.50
